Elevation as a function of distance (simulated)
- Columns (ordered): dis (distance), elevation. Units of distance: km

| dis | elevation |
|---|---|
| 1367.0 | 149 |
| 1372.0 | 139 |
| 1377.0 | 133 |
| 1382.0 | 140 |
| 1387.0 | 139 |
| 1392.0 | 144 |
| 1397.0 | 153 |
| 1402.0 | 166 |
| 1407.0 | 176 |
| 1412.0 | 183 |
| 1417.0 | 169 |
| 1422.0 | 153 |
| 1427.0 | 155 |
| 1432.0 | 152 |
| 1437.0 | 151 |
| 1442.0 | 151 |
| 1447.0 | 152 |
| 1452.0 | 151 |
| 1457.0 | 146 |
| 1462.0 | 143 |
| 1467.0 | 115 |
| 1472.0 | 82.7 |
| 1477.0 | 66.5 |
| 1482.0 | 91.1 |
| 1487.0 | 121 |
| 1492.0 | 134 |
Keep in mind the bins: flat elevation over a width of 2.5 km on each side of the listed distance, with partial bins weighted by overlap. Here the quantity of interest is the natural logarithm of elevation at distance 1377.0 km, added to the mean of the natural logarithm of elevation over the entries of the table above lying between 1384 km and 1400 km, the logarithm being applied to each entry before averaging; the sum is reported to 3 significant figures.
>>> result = 9.87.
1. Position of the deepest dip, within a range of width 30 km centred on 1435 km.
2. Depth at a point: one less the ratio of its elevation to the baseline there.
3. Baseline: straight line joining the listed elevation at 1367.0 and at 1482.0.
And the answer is 1422.0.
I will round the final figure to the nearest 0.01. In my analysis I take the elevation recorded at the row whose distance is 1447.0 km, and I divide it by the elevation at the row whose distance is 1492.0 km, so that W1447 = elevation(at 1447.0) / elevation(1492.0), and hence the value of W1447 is 1.13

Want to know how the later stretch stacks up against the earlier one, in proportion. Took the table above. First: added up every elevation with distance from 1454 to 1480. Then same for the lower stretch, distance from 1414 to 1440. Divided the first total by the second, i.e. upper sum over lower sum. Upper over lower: 0.71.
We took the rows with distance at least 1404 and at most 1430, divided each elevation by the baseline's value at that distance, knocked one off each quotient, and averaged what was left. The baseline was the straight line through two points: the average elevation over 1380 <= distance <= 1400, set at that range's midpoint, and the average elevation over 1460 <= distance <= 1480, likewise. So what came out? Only 0.29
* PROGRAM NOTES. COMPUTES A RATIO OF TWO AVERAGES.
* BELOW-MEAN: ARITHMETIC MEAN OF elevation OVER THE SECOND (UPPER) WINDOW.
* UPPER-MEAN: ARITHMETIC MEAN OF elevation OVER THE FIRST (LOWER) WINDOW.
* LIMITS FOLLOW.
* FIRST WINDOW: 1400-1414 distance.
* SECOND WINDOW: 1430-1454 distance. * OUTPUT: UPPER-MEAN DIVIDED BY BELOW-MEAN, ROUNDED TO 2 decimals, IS 1.16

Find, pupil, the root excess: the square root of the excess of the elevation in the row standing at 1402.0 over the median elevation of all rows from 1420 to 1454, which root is 4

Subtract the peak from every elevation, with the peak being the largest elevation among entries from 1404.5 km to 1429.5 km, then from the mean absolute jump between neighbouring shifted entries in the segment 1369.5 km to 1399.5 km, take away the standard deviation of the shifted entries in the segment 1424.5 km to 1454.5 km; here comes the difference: 4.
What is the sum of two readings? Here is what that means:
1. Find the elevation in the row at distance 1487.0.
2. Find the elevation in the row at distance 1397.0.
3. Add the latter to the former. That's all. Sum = 274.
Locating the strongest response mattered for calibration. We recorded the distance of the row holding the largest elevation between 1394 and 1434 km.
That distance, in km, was 1412.0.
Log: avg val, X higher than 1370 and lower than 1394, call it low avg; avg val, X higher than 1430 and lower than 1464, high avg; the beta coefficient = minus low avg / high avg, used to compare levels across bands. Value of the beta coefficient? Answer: -0.93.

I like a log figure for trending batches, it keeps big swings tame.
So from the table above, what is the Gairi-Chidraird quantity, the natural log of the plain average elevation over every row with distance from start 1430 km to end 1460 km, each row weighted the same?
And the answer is 5.01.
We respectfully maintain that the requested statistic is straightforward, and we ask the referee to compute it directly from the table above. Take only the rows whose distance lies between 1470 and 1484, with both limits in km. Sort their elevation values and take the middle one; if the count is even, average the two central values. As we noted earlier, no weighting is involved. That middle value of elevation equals 83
